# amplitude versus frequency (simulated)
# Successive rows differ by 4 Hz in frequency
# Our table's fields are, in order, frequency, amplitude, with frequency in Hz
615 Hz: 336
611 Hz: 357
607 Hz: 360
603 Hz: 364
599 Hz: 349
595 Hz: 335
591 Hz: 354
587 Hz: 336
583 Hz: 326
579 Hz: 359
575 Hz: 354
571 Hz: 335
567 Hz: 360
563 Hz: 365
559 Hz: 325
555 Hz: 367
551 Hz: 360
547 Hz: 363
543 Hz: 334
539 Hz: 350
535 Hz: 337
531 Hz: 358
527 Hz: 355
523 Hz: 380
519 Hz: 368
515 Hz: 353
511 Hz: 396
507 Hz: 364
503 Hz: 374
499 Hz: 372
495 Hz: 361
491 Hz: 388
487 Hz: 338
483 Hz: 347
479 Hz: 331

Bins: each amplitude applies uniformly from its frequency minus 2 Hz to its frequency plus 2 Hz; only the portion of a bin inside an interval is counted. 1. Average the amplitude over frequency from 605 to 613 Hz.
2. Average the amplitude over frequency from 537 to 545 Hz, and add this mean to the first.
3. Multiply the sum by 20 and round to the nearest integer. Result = 14010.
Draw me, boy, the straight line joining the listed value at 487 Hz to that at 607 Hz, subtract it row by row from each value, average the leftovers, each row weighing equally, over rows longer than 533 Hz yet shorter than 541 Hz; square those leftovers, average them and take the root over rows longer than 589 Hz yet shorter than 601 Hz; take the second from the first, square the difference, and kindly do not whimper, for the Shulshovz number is 326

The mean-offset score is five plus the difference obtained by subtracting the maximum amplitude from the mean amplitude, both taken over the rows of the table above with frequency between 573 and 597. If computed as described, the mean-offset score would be -10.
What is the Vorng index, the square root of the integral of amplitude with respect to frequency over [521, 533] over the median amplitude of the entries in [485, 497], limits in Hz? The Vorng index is 3.48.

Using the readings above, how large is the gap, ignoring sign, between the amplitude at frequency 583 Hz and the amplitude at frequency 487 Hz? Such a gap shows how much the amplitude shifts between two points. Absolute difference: 12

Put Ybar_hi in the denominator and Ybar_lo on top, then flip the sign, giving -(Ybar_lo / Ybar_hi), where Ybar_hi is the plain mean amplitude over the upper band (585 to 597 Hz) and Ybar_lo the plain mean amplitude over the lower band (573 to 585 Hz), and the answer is -1.01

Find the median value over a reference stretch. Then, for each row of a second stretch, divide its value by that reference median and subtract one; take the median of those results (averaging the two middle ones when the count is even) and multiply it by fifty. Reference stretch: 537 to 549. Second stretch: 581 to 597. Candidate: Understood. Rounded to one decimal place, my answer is -2.1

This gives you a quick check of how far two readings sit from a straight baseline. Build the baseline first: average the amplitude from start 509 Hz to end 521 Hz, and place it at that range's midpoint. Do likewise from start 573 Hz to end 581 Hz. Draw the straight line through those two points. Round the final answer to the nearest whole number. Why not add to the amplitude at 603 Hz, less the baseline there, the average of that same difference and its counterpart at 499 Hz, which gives 19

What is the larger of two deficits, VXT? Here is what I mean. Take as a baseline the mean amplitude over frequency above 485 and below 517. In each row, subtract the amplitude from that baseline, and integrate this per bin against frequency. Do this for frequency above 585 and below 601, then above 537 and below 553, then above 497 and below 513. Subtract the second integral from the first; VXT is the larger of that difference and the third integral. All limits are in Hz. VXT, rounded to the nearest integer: 132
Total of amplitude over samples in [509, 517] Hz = 749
